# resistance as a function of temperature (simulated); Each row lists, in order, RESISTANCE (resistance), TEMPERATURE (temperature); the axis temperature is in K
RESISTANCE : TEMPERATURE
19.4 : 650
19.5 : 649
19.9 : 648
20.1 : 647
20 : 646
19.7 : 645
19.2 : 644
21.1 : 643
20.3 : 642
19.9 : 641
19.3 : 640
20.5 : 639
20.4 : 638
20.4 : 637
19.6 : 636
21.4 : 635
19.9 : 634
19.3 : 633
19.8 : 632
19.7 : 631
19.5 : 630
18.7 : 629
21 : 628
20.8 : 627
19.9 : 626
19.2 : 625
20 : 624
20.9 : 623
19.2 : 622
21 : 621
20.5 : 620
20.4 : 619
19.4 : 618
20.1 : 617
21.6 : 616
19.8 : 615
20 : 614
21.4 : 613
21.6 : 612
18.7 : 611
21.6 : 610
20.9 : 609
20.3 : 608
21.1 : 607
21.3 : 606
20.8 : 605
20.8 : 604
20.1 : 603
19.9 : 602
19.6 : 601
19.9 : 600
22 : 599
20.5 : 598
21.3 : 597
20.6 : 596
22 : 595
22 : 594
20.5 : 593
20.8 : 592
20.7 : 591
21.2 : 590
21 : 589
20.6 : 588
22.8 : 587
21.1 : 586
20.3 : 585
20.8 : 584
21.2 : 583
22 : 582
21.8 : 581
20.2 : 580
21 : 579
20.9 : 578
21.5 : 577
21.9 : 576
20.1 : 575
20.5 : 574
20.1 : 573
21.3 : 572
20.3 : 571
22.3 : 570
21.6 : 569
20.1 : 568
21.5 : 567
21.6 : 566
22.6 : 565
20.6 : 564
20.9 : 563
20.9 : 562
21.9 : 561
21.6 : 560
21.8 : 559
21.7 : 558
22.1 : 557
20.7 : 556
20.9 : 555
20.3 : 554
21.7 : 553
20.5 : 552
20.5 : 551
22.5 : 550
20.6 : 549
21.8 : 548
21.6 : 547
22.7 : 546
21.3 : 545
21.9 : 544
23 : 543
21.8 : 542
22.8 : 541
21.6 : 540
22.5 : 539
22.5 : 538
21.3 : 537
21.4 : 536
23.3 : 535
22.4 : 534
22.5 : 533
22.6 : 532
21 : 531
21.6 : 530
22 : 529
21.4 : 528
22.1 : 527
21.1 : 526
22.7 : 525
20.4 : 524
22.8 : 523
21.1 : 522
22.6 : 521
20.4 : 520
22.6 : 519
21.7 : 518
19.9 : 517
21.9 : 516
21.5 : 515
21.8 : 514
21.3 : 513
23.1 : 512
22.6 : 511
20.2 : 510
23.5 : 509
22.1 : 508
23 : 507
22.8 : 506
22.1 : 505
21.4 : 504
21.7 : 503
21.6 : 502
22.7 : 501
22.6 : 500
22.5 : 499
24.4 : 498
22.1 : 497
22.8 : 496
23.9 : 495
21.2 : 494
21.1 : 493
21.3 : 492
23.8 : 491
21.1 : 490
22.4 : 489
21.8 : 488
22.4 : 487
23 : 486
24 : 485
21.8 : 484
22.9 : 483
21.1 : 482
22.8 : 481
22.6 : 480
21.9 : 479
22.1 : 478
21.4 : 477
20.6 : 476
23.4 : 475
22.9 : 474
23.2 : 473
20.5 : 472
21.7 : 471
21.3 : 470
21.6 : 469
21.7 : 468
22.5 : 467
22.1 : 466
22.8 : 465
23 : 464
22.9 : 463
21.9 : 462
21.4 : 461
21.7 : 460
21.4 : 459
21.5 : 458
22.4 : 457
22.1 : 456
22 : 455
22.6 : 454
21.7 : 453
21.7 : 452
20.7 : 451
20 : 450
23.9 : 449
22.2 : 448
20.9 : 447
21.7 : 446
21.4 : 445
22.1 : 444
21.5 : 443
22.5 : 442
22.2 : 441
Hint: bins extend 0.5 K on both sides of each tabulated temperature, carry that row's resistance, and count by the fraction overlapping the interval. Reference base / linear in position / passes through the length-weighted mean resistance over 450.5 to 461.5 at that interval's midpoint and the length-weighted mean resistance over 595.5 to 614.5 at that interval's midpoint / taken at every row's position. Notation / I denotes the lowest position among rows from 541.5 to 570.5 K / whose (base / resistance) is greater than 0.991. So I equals 549 K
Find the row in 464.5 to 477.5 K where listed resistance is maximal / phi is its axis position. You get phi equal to 475 K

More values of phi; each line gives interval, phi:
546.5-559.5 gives 550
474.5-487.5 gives 485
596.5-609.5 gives 599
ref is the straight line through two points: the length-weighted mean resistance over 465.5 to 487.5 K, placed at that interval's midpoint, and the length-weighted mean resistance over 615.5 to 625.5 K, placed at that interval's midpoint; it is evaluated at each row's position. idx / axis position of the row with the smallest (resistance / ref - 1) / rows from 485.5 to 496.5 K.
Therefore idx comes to 490 K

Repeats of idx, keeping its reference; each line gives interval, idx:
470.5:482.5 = 472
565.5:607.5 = 601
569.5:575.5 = 573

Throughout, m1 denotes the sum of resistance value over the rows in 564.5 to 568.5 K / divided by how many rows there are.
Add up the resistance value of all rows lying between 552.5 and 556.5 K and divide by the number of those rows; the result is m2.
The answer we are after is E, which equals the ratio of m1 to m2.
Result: 1.03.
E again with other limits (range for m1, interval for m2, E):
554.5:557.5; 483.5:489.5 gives 0.94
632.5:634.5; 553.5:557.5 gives 0.93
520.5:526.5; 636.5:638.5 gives 1.07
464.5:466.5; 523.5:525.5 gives 1.04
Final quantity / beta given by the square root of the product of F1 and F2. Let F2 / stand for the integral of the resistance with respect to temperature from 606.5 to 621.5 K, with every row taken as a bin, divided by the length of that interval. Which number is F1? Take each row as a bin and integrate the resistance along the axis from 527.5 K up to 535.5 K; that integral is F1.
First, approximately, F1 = 177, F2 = 20.6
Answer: 60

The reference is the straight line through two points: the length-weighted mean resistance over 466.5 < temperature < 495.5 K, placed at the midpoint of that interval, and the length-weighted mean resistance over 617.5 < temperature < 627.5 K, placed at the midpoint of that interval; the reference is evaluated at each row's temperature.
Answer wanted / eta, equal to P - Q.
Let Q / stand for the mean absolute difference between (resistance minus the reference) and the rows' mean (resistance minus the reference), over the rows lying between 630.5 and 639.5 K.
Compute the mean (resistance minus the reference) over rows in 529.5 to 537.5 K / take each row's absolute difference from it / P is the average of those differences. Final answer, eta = 0.16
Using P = 0.69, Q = 0.53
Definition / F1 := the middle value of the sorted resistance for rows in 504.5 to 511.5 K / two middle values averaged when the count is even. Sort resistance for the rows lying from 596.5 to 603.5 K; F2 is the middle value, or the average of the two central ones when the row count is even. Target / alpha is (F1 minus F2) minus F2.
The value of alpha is -17.6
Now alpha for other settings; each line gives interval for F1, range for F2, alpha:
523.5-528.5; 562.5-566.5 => -21.1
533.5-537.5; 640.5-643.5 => -18.7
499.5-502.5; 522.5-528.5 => -20.9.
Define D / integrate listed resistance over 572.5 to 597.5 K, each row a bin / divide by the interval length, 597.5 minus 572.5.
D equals 21.1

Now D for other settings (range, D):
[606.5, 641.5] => 20.2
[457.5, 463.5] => 21.8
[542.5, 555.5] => 21.5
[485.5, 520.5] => 22.1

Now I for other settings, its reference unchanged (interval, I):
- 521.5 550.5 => 522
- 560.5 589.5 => 562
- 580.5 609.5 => 584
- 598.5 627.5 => 600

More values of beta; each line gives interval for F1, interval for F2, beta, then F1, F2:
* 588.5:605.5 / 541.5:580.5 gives 87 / 354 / 21.3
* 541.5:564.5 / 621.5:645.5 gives 99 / 493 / 20.0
